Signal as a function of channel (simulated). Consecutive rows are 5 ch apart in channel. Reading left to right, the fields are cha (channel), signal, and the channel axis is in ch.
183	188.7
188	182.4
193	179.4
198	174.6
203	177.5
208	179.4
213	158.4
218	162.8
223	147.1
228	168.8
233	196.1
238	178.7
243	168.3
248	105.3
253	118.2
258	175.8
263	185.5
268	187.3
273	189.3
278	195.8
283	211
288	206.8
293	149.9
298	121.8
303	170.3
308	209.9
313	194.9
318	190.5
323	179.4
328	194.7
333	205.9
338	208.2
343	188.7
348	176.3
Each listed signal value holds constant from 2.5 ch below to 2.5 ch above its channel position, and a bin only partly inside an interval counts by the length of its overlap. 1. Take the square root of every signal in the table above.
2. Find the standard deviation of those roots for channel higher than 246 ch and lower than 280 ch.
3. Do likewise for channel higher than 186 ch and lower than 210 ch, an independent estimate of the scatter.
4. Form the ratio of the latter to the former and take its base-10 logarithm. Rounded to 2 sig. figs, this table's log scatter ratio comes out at -1.2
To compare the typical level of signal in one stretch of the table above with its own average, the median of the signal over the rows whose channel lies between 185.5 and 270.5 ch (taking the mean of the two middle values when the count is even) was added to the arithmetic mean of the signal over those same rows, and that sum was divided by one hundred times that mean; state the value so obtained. 0.0205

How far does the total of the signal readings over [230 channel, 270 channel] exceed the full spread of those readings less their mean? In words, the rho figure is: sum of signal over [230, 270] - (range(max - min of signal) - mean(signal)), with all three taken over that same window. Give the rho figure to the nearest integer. 1389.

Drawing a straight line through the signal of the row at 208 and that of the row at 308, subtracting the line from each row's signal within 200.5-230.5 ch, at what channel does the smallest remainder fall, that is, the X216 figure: 223 ch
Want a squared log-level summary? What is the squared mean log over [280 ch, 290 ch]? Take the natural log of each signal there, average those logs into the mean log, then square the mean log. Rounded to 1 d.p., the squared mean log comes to 28.5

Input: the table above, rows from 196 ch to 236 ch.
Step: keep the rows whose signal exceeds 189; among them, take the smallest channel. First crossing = 233 ch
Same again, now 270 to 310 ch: 273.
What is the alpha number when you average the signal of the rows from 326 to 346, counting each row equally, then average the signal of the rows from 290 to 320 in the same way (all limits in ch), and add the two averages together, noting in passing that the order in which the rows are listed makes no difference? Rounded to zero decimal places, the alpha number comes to 372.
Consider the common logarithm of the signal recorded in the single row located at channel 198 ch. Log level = 2.24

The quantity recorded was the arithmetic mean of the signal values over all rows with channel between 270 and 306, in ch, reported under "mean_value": 178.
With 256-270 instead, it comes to 183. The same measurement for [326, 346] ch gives 199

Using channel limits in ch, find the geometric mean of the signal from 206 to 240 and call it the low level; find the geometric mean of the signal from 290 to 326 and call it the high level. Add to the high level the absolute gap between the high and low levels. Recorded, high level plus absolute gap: 173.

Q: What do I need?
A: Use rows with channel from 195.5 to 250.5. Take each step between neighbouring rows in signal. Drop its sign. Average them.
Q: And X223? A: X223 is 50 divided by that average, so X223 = 2.7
